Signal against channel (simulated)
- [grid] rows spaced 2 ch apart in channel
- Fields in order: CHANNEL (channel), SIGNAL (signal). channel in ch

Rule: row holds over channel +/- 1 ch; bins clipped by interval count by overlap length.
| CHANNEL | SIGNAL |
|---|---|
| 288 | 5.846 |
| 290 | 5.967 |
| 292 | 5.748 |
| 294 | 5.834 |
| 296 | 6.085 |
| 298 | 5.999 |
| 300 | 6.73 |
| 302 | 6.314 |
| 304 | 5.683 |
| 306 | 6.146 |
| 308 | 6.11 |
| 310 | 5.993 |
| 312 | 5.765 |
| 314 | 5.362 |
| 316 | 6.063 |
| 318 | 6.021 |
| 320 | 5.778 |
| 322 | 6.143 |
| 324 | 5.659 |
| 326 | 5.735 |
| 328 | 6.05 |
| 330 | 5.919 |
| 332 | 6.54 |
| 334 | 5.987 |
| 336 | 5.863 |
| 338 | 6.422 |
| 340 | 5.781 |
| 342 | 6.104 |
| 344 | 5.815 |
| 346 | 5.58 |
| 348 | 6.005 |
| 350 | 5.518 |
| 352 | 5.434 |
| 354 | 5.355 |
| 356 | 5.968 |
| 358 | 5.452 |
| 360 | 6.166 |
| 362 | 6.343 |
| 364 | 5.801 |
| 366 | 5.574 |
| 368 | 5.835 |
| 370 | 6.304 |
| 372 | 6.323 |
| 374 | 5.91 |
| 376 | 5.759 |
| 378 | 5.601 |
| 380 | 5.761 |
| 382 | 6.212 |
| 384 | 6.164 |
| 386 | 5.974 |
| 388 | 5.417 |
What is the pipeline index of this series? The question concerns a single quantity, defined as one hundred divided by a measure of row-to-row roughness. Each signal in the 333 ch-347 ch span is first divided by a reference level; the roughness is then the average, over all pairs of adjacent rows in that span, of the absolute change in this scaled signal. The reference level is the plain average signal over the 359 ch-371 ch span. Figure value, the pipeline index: 1659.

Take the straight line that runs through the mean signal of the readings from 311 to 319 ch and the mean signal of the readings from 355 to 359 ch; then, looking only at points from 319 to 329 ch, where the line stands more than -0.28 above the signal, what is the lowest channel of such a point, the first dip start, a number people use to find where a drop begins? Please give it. 320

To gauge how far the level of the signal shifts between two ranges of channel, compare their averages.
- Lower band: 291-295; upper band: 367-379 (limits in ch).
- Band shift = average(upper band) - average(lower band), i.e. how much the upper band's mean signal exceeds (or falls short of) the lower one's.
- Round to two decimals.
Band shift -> 0.16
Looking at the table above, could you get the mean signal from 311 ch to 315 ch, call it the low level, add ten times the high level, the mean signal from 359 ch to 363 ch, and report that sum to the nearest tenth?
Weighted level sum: 68.1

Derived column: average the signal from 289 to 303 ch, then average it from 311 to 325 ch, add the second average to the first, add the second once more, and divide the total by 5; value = 3.55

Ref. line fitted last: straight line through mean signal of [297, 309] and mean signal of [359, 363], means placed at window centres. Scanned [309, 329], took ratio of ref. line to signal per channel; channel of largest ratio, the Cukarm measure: 314 ch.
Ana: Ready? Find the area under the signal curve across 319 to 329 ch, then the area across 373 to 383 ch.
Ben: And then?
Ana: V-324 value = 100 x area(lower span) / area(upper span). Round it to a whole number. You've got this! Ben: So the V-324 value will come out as 100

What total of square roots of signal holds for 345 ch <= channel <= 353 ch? 9.5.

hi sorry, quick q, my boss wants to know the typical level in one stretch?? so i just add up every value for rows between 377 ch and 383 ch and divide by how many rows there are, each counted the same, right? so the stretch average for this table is 5.86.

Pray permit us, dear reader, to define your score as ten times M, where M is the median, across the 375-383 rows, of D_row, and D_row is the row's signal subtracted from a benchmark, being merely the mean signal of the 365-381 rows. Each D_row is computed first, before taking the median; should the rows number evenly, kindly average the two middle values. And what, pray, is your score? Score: 1.2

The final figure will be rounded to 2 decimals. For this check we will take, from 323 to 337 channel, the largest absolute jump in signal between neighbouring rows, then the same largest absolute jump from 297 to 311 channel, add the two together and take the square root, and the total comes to 1.16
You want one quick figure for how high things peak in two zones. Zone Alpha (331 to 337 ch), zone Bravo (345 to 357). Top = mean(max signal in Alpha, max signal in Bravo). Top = 6.27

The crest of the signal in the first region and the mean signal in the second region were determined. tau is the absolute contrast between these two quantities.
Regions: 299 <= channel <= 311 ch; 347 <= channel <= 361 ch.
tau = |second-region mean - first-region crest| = 1.0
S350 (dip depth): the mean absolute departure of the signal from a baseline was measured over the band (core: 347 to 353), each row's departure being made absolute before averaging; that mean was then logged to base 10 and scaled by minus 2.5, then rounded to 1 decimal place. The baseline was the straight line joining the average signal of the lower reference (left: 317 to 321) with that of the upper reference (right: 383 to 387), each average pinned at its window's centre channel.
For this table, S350 1.1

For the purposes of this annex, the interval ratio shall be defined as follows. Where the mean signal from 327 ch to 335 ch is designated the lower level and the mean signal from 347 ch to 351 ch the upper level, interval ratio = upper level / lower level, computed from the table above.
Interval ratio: 0.94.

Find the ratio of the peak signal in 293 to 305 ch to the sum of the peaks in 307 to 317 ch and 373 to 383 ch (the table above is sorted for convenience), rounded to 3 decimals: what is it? 0.546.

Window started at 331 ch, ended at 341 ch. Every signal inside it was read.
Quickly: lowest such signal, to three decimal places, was 5.781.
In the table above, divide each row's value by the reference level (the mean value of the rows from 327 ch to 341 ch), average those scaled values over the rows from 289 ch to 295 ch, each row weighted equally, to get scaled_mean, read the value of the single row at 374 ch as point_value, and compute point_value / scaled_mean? 6.1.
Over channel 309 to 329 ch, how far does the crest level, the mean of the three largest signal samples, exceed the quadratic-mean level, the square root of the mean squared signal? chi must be 0.22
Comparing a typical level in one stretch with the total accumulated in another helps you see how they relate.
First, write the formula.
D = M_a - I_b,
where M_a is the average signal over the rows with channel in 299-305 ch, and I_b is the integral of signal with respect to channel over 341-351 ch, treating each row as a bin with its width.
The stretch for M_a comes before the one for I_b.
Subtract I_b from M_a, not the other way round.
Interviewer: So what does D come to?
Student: -52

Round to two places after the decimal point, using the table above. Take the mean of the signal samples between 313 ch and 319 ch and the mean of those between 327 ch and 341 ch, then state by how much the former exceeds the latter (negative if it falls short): -0.26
